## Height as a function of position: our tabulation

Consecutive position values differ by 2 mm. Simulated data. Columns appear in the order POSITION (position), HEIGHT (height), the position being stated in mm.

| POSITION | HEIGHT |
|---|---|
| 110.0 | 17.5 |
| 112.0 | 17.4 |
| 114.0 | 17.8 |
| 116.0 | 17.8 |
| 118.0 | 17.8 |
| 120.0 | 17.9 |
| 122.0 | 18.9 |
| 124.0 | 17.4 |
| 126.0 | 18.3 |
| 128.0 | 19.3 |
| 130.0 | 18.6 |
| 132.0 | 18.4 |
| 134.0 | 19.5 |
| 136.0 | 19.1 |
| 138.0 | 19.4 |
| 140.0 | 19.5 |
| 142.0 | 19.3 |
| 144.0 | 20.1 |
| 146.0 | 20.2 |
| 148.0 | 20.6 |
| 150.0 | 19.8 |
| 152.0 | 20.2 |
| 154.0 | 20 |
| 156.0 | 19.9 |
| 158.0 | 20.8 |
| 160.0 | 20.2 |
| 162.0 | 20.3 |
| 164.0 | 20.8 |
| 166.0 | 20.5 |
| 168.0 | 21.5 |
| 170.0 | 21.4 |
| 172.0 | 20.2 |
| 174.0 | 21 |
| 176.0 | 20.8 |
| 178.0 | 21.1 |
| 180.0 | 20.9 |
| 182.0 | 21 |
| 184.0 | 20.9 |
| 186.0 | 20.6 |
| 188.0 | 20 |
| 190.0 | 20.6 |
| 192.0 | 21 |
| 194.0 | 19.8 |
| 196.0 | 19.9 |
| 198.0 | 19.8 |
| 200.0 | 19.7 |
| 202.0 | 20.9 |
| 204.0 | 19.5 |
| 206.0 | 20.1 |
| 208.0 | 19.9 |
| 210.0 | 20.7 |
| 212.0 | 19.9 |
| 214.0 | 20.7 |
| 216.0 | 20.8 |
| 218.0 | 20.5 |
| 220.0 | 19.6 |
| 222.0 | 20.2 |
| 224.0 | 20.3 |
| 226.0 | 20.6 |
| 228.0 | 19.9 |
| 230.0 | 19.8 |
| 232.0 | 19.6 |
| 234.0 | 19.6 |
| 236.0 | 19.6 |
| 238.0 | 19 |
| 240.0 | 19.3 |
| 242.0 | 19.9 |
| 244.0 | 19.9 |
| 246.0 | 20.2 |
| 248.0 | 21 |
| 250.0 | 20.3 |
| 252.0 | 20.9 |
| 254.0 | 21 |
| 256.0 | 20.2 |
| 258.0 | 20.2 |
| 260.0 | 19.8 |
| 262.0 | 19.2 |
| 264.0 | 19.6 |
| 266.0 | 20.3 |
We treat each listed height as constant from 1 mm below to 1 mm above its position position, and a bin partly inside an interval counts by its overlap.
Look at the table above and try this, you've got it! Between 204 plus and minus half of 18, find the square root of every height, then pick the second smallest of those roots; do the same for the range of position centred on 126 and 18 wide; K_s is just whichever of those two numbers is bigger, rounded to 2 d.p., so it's 4.44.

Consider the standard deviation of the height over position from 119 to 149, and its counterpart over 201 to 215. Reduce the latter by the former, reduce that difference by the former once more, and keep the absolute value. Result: 1.2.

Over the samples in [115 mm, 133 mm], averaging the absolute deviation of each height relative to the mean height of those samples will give 0.48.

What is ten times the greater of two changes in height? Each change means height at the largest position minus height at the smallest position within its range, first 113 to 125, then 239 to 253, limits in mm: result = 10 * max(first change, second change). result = 16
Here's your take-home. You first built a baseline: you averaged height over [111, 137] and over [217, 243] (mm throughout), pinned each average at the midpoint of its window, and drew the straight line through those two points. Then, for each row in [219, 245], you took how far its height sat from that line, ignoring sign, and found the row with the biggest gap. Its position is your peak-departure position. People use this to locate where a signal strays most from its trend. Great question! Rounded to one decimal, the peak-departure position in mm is 238.0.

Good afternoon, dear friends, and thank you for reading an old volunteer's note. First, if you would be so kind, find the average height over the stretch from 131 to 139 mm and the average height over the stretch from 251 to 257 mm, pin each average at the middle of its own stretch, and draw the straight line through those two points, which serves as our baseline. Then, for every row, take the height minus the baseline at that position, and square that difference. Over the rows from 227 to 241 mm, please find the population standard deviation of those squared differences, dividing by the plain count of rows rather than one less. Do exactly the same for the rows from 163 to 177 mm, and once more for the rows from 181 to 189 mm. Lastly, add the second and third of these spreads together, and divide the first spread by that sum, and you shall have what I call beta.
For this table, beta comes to 0.37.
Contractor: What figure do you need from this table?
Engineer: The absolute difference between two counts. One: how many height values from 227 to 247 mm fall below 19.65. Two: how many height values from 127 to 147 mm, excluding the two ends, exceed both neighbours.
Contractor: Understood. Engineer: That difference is 3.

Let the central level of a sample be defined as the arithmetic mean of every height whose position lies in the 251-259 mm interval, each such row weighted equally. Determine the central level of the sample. 20.6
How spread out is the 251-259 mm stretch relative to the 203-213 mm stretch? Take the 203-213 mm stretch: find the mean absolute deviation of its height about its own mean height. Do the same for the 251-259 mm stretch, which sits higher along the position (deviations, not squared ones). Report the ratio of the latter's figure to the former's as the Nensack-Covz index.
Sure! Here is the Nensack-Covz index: 1.23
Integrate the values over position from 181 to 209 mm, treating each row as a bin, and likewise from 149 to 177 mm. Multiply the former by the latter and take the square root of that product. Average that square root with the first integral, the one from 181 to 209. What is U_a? 569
